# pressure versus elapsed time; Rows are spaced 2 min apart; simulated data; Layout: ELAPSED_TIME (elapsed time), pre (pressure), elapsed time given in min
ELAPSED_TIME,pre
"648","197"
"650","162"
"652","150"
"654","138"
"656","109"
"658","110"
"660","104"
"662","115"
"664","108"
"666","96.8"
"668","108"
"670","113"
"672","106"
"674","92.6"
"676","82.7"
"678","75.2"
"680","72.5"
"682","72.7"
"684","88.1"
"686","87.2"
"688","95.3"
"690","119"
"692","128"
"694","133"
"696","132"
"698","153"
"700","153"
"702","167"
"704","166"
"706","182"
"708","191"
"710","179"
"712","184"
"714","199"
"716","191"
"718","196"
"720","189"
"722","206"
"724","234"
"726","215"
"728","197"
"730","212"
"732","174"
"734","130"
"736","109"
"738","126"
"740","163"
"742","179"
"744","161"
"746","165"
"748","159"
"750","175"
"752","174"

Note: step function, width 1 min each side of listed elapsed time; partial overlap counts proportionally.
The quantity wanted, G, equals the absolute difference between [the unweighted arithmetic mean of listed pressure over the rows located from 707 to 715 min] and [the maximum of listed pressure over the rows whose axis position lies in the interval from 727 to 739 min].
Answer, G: 24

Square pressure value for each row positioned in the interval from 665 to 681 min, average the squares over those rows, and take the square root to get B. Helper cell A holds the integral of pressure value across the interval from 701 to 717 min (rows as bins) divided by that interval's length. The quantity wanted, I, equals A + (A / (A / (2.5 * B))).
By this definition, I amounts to 418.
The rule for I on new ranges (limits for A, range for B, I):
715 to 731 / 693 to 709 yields 607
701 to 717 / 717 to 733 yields 691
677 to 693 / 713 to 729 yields 602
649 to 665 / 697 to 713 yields 555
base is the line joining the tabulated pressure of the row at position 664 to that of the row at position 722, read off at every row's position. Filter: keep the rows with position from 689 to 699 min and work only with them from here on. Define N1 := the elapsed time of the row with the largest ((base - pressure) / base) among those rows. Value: 690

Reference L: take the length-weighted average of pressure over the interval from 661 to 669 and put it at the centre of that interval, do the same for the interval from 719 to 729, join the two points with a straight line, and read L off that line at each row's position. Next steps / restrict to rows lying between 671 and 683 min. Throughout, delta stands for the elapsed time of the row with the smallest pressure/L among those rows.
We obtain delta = 682 min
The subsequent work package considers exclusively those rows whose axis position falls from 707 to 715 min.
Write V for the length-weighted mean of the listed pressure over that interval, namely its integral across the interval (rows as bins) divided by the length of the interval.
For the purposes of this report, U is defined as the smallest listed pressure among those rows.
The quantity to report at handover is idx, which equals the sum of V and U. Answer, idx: 367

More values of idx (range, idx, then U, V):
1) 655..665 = 213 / 104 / 109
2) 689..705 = 263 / 119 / 144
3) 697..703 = 311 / 153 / 158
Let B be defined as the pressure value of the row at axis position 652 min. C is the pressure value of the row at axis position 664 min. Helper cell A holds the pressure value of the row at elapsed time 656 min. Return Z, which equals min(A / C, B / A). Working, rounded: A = 109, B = 150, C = 108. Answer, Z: 1.01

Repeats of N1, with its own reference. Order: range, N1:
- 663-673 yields 666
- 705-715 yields 710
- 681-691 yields 682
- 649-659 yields 658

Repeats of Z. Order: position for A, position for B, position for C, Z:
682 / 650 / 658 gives 0.66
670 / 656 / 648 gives 0.57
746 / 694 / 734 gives 0.81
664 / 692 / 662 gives 0.94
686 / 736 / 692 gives 0.68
